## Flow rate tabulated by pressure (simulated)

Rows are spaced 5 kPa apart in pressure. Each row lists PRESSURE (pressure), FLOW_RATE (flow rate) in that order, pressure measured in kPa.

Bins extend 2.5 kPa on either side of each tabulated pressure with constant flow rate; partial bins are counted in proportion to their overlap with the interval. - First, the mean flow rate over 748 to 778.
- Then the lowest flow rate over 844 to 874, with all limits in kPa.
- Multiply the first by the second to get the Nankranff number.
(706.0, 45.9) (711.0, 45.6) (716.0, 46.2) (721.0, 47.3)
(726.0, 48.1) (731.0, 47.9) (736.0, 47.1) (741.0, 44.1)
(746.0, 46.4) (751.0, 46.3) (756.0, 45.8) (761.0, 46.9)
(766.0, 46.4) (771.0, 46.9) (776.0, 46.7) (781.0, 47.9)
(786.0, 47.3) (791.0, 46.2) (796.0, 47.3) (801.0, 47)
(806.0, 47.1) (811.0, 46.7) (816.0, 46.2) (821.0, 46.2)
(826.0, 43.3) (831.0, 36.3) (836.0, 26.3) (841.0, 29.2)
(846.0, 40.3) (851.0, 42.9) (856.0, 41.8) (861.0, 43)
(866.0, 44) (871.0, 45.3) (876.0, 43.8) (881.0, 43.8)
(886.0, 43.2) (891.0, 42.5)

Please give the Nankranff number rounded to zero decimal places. 1874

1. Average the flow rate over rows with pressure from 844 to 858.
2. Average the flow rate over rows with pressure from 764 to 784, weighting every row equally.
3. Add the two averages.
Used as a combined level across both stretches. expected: 89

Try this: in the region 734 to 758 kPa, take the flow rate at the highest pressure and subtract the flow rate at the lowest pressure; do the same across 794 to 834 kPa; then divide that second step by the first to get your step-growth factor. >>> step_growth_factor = 8.5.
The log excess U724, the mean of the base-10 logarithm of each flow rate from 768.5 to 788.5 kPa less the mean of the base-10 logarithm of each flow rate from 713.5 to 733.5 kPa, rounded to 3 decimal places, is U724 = -0.002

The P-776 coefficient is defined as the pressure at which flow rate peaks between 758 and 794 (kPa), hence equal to 781.0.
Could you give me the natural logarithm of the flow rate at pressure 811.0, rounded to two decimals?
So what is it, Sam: 3.84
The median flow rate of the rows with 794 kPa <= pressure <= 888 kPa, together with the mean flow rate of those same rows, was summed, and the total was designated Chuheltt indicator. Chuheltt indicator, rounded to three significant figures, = 86.1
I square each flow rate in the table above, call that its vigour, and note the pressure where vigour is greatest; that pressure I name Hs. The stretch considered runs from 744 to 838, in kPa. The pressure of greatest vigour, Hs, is 781.0 kPa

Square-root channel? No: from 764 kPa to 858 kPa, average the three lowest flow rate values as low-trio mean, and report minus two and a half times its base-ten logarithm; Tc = -3.71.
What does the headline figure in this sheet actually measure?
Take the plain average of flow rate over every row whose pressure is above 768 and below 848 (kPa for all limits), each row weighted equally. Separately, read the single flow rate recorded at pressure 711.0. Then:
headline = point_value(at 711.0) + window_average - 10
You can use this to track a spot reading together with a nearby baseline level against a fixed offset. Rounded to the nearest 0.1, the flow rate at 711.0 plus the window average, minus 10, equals 78.8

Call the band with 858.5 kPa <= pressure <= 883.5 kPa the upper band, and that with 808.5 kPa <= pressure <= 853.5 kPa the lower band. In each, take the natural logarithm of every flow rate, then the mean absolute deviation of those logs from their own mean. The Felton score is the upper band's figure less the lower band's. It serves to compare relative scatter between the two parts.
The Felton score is -0.16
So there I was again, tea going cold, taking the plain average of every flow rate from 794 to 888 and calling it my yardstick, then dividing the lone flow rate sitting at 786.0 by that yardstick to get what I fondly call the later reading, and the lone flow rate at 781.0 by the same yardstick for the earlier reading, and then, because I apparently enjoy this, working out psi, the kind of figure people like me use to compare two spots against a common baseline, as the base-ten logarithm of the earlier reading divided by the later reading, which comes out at 0.01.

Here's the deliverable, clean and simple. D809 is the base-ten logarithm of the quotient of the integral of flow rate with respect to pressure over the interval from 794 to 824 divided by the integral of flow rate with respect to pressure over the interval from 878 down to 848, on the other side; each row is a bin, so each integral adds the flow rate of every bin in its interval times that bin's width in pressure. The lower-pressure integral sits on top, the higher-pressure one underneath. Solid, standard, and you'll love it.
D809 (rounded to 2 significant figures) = 0.032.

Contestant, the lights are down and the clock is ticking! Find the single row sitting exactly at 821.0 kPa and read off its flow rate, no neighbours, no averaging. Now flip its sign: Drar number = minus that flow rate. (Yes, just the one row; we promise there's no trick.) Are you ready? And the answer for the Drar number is -46.2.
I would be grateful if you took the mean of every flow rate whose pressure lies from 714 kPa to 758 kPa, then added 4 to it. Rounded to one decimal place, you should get 50.6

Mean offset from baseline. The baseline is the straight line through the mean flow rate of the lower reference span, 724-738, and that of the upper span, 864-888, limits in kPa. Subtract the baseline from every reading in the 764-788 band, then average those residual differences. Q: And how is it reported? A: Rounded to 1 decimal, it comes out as 0.5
